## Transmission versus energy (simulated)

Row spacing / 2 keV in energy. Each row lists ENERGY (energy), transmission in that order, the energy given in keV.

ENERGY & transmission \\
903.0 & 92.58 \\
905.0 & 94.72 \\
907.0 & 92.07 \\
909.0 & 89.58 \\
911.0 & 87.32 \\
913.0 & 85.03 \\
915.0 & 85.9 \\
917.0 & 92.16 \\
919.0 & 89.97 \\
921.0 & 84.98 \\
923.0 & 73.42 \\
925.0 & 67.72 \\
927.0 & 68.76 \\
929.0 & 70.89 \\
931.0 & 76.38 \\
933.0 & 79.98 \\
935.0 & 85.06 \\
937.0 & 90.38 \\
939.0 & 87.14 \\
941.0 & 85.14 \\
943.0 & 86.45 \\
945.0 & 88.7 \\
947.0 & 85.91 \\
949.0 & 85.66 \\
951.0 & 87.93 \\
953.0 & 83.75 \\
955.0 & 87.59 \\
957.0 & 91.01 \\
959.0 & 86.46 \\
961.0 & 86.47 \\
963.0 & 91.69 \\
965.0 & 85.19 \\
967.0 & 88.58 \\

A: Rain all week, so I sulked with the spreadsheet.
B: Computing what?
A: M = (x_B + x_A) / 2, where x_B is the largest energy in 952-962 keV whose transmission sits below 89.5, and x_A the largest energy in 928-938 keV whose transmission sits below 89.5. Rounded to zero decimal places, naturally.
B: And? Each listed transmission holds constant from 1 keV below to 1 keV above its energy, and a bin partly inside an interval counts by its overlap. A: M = 948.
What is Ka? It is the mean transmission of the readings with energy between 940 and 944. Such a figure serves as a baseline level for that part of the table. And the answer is 86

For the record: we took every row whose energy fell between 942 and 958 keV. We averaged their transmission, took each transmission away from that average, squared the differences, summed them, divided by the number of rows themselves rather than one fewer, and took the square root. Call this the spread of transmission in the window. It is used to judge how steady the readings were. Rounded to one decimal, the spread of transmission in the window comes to 2.1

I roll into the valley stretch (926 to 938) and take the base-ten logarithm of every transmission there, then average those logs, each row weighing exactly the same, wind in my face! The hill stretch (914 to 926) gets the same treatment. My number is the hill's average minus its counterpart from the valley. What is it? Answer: 0.02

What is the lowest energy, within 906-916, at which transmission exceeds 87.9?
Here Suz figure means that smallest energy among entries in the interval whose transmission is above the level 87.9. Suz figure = 907.0 keV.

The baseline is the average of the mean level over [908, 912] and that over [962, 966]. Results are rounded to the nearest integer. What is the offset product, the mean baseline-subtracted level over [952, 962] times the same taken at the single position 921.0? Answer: 5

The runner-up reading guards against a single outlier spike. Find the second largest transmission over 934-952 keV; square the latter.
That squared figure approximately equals 7868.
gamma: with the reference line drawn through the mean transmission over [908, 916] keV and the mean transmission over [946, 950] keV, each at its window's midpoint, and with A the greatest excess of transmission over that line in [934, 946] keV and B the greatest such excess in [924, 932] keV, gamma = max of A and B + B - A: -10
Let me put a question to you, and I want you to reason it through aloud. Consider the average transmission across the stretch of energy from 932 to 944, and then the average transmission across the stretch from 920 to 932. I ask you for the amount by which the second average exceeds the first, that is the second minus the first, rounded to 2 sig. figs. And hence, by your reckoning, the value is -12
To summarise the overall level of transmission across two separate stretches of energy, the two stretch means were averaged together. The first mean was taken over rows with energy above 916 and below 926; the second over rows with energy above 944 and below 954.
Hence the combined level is 84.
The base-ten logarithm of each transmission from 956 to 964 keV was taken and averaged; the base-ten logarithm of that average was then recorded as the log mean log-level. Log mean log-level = 0.290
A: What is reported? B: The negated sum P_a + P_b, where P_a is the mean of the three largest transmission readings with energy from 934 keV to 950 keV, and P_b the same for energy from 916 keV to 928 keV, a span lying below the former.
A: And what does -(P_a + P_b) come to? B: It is -178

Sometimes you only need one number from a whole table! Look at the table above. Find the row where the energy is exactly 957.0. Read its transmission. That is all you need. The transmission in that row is 91.01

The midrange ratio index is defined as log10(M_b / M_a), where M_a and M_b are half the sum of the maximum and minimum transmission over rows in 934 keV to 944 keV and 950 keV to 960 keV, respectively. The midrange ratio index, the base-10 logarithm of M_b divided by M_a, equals 0.00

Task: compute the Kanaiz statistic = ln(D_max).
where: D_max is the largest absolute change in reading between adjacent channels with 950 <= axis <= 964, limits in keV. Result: 1.65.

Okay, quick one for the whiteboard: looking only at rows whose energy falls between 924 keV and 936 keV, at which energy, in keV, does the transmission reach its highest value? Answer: 935.0 keV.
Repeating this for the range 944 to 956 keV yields 945.0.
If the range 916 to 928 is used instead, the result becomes 917.0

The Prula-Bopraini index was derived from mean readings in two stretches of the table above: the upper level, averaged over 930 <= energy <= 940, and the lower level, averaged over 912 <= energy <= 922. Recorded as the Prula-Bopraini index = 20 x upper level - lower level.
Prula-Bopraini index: 1588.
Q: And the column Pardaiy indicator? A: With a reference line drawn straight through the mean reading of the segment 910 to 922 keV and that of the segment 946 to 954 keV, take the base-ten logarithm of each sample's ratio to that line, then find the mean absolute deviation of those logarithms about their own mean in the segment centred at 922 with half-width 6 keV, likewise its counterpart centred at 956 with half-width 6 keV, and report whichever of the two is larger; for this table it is 0.052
